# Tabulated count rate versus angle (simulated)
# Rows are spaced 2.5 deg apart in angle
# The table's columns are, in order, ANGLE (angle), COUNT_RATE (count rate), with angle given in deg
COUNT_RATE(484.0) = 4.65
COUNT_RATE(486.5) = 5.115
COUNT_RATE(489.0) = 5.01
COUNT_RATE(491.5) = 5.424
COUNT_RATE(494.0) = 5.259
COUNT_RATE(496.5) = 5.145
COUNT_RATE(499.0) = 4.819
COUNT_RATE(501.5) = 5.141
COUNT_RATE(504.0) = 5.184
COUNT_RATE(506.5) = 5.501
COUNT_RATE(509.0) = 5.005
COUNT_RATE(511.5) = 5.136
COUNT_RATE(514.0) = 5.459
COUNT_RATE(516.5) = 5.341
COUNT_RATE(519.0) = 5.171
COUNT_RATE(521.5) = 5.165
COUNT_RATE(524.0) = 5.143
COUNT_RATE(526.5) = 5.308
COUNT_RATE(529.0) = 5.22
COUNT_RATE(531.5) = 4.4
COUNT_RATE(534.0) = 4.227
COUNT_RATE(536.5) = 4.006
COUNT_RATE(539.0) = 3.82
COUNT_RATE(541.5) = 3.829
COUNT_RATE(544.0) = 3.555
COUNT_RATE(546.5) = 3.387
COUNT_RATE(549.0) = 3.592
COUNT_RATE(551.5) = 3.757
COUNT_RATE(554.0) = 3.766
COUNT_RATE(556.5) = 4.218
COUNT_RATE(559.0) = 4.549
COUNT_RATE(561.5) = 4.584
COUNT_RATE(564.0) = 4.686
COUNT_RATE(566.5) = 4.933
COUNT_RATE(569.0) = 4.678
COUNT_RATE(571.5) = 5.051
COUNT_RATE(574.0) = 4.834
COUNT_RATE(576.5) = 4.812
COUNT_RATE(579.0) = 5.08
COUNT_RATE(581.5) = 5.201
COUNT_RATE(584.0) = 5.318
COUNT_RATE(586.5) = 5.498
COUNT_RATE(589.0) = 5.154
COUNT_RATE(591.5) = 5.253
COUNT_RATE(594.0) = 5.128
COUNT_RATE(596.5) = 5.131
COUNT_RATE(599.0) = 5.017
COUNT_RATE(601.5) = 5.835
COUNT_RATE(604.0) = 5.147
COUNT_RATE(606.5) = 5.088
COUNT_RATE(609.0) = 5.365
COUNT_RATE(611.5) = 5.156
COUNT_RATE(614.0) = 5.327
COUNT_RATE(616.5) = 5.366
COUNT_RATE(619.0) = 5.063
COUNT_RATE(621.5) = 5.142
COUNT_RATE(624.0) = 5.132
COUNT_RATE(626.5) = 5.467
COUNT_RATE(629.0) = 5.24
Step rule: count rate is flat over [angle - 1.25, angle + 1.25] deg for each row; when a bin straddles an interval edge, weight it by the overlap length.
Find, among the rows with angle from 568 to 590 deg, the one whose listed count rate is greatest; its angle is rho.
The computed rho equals 586.5 deg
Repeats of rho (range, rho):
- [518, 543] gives 526.5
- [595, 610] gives 601.5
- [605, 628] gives 626.5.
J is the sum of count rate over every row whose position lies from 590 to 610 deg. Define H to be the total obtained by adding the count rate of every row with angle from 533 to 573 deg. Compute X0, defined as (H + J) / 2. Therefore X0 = 54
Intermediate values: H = 67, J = 42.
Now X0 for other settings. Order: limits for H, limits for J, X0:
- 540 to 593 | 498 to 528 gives 79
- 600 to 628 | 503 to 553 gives 75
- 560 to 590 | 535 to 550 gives 41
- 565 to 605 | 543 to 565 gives 59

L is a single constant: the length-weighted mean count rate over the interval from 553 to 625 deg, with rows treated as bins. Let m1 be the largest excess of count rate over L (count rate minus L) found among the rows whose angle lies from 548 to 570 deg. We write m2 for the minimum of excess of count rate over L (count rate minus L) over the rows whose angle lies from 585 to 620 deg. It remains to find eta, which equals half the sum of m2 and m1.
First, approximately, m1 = -0.1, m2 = 0.00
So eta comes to -0.05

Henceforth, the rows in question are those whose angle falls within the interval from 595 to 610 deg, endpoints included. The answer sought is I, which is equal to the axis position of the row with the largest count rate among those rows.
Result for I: 601.5 deg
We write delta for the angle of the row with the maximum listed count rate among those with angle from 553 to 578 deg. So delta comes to 571.5 deg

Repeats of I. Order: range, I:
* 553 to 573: 571.5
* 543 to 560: 559.0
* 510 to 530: 514.0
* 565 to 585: 584.0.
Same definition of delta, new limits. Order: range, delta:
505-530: 506.5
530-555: 531.5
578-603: 601.5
